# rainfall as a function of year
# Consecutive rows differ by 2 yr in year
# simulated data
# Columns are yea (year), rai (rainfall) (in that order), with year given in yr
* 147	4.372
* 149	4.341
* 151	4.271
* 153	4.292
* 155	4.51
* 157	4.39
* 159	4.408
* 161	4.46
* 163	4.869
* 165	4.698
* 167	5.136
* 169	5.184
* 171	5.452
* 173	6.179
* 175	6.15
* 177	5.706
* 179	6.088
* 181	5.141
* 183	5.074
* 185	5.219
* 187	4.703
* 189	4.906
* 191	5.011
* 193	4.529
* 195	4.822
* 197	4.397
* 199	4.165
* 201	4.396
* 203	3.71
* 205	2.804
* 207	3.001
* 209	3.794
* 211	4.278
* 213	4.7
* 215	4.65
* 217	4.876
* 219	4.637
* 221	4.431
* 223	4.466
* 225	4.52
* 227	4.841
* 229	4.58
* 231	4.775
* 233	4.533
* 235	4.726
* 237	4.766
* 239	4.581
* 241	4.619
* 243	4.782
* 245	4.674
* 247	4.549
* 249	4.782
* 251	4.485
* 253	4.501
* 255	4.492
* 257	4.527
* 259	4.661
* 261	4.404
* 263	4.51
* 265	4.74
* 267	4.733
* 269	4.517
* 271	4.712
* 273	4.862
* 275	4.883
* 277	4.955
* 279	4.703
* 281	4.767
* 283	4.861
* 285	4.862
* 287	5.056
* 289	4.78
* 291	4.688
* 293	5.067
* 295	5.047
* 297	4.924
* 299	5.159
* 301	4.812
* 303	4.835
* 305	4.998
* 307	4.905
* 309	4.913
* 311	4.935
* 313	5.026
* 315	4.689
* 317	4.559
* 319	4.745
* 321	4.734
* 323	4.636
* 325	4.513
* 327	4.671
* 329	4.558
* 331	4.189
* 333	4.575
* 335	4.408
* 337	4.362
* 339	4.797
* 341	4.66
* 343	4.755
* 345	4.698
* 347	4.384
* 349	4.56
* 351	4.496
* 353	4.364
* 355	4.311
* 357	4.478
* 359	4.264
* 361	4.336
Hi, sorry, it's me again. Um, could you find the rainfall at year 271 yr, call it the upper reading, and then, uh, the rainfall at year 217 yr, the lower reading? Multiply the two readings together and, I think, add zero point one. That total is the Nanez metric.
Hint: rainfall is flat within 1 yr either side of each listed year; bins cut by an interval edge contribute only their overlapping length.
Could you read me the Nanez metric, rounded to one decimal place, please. 23.1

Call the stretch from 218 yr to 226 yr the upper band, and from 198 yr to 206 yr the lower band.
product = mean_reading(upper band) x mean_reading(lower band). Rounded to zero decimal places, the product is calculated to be 17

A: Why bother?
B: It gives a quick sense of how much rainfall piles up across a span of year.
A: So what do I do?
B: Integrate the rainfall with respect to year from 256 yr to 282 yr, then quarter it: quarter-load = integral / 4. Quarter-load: 30.5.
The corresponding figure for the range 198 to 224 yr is 27.0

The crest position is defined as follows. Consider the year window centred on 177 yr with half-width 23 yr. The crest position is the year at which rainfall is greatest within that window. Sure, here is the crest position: 173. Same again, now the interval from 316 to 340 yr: 339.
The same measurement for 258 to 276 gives 275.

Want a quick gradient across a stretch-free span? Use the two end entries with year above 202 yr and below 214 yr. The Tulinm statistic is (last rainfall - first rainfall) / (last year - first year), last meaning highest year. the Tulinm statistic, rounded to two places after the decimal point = 0.10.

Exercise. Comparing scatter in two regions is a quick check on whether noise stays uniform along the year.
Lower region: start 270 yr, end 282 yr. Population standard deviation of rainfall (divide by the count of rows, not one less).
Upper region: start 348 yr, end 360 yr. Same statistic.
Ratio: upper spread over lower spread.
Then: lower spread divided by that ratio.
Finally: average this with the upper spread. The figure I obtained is 0.09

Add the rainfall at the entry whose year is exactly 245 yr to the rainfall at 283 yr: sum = 9.5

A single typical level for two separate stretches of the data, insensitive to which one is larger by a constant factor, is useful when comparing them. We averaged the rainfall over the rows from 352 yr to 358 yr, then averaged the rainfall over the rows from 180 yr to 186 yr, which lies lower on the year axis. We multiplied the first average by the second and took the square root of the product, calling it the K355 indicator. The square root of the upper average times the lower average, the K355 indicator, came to 4.75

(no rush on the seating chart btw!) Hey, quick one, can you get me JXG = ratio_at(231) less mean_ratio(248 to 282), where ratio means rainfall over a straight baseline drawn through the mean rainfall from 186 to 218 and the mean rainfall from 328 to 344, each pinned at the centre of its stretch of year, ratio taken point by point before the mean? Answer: 0.04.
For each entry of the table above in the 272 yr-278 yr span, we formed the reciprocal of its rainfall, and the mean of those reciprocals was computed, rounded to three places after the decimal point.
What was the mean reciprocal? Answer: 0.204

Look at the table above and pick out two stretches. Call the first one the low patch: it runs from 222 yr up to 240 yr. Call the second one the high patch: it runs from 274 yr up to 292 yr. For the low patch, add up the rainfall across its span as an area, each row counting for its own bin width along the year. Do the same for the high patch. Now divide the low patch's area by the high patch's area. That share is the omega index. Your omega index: 0.96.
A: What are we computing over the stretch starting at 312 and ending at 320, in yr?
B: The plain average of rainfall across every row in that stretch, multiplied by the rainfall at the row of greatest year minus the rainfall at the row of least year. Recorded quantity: -1.3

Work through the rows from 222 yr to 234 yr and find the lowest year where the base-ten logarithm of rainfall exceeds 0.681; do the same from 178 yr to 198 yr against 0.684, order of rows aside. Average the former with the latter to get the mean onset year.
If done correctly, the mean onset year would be 203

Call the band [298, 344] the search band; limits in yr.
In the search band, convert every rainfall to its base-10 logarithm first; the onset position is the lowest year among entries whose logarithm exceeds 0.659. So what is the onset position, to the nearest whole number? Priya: 299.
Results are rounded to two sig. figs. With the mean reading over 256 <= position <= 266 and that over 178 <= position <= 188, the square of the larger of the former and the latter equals 28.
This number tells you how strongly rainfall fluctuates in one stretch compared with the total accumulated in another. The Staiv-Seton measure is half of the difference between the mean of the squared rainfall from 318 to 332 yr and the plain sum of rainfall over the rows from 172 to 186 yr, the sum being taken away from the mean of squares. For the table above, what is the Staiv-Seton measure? -9.3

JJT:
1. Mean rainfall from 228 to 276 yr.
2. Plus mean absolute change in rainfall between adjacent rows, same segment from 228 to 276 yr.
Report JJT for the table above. 4.78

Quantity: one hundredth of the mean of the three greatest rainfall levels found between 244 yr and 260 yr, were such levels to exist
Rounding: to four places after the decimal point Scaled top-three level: 0.0471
